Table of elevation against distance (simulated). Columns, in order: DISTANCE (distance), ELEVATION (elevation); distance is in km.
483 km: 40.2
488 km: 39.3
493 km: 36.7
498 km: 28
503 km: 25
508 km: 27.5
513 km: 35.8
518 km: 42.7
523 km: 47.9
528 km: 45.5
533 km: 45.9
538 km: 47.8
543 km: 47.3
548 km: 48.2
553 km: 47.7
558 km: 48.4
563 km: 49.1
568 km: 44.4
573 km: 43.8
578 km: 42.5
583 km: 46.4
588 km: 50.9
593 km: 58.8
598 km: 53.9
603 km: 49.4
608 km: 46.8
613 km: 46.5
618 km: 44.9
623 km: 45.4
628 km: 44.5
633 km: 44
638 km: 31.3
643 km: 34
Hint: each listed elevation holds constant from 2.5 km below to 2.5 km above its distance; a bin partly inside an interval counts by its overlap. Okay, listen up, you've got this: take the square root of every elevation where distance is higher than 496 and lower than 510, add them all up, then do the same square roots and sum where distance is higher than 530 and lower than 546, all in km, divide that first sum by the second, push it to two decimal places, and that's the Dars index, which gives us 0.76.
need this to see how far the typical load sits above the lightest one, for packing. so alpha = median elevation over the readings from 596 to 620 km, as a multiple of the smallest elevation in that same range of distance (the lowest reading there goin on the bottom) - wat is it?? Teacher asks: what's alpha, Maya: 1.04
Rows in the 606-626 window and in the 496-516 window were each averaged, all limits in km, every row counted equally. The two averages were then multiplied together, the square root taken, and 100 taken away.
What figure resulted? -63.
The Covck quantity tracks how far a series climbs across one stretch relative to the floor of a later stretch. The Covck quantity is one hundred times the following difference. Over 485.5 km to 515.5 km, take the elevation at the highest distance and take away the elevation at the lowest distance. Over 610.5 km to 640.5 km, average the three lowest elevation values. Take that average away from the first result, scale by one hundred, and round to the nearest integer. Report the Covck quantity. -4343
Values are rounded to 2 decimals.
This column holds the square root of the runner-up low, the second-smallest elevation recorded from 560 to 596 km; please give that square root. 6.62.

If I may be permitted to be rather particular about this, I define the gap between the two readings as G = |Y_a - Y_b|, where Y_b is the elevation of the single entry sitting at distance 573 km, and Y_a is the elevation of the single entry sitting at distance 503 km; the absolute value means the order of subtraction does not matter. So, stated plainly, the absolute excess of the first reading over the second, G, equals 19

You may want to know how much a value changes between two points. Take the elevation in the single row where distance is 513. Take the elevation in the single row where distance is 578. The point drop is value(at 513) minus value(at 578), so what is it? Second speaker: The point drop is -7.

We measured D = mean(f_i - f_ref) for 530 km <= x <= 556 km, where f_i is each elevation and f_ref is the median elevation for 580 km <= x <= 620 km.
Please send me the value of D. -1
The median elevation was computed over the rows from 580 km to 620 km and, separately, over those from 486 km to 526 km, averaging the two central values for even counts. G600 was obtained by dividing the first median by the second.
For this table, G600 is 1.33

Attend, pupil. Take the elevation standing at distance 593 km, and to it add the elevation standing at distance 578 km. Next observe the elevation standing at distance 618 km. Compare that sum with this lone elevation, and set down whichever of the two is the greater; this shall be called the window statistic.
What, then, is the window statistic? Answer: 101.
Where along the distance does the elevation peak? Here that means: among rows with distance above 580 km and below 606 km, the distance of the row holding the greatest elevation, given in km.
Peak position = 593 km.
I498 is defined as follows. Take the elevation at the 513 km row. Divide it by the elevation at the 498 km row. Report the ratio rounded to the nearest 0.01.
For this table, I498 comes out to 1.28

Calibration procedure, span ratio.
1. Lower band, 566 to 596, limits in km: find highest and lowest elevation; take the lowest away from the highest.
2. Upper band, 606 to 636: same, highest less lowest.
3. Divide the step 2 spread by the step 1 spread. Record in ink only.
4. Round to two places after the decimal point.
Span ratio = 0.17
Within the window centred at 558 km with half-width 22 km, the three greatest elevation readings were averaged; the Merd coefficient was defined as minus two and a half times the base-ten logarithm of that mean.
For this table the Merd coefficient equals -4.22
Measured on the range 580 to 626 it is -4.34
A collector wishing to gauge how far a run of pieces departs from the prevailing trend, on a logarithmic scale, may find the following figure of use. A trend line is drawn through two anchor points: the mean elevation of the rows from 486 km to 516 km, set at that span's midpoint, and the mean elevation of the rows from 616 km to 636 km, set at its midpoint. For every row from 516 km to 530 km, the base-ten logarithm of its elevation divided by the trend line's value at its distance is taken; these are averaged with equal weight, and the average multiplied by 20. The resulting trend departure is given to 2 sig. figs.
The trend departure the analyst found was 2.4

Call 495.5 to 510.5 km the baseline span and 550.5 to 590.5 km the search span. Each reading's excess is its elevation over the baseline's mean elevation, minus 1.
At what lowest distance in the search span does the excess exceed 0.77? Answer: 553 km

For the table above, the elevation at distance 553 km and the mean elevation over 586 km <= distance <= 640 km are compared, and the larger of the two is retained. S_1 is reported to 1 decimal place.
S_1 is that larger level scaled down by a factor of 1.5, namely 31.8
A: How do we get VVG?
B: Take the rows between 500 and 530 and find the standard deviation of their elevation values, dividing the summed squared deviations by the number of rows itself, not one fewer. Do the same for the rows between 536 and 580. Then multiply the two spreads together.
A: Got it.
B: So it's 19.5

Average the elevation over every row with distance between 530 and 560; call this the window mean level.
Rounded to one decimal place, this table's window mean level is 47.5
